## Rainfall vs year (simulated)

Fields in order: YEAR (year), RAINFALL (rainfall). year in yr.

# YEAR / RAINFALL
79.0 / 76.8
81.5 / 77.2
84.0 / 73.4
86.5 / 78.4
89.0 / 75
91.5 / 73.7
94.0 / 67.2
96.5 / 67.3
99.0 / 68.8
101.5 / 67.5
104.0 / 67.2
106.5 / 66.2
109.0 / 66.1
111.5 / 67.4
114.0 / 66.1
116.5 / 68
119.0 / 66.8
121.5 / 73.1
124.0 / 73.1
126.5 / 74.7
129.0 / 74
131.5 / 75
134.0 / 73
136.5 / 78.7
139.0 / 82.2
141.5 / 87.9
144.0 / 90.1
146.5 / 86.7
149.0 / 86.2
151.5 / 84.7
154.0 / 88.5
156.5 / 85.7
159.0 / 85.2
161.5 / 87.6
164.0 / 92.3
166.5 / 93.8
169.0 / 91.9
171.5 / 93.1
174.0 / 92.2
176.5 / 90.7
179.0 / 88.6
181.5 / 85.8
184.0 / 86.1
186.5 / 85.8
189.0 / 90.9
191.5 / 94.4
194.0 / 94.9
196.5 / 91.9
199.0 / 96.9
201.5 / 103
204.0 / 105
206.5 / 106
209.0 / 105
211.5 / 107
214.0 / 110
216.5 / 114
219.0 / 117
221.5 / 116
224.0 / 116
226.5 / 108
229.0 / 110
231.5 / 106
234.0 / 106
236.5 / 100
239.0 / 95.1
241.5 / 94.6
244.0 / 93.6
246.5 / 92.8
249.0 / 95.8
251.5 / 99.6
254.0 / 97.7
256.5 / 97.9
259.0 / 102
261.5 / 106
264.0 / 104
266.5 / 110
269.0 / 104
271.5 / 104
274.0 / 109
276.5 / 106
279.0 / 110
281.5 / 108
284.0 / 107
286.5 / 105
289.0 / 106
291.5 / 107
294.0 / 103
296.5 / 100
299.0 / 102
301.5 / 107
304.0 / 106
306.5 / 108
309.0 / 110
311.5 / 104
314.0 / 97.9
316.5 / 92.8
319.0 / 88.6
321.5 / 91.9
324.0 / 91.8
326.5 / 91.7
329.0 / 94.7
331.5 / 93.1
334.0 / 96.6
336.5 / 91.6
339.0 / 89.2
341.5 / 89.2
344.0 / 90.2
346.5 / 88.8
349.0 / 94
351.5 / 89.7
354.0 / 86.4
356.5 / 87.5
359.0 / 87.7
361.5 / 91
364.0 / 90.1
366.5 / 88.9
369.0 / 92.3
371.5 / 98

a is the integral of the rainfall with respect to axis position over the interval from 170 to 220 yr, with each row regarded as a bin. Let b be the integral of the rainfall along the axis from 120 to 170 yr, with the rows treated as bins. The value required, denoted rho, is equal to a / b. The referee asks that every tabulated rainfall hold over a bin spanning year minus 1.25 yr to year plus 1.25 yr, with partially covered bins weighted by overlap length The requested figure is 1.18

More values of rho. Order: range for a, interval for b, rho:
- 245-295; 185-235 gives 1.00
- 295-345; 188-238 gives 0.92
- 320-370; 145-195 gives 1.02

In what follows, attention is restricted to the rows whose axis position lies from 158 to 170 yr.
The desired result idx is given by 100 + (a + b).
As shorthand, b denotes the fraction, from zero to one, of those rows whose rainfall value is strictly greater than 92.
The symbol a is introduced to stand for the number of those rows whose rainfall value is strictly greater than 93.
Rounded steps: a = 1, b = 0.4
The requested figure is 101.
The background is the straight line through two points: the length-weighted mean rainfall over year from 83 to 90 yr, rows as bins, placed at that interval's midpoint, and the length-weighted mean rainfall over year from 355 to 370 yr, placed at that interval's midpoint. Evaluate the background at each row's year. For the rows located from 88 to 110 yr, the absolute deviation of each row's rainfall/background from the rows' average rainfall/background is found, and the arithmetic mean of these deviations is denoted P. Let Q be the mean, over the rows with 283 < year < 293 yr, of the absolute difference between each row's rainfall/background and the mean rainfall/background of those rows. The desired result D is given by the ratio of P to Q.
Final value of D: 4.0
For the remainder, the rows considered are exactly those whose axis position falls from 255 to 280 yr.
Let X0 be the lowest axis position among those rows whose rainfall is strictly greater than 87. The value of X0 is 256.5 yr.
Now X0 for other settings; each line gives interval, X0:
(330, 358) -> 331.5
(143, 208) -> 144.0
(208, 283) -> 209.0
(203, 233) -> 204.0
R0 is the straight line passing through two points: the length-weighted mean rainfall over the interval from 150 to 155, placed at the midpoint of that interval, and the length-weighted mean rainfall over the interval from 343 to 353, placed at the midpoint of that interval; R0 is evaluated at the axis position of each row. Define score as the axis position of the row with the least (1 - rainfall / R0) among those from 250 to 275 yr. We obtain 266.5 yr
